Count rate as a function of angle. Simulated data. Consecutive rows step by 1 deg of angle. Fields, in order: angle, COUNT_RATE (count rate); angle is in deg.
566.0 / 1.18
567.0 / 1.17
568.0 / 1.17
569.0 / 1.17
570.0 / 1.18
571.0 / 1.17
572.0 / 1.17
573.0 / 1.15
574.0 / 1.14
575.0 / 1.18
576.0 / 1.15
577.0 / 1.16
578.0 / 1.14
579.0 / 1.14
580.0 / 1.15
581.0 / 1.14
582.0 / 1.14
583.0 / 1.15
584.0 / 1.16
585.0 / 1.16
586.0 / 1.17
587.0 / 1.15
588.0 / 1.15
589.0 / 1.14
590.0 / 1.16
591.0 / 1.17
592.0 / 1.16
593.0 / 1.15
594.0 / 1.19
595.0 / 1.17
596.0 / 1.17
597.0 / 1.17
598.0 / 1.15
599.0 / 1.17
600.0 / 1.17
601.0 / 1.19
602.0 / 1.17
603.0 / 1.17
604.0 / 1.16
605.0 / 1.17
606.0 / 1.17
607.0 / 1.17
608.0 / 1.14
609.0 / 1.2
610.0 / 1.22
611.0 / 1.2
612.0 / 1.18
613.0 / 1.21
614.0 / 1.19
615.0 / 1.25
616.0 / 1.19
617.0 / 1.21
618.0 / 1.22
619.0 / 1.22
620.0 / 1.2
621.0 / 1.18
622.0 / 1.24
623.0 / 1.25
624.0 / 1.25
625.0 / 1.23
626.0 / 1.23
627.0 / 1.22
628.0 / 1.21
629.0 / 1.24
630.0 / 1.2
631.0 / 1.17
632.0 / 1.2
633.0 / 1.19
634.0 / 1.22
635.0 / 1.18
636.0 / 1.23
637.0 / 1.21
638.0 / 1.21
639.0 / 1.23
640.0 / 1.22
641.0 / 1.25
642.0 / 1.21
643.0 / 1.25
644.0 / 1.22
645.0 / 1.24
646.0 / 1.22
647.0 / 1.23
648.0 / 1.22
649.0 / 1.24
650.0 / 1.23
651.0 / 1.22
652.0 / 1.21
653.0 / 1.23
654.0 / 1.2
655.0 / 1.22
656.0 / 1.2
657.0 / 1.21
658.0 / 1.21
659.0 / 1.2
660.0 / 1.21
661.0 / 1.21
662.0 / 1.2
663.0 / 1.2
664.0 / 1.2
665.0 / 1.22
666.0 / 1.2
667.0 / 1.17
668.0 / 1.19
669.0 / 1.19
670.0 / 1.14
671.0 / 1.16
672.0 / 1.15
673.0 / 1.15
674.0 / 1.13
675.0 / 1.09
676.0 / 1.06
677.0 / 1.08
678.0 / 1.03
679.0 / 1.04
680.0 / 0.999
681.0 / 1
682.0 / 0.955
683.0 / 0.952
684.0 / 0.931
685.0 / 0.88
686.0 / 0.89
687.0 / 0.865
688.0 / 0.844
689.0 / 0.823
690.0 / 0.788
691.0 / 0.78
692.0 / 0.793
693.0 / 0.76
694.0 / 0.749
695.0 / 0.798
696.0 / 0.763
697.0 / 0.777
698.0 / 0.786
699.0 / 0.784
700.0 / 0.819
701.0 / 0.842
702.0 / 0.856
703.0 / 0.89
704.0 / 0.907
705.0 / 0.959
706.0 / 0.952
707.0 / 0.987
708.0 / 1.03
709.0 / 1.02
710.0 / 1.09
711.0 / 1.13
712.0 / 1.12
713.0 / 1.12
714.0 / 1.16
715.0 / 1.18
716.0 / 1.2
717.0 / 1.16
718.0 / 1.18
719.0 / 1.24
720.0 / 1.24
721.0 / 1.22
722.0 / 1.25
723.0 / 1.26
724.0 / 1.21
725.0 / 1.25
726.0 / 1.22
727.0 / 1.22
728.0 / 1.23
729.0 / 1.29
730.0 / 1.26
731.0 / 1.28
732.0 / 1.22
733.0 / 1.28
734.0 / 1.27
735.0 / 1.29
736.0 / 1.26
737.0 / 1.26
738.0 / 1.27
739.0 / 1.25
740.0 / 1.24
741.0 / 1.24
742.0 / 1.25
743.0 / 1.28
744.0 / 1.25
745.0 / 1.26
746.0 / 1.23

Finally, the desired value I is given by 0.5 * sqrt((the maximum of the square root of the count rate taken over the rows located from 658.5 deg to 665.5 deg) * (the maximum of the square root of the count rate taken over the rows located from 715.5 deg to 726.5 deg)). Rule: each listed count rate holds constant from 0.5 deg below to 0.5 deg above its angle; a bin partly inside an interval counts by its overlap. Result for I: 0.557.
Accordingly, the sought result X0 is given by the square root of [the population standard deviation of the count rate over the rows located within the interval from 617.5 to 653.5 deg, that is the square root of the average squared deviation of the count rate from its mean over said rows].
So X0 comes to 0.14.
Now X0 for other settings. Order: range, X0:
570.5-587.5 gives 0.11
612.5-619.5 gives 0.14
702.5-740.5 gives 0.34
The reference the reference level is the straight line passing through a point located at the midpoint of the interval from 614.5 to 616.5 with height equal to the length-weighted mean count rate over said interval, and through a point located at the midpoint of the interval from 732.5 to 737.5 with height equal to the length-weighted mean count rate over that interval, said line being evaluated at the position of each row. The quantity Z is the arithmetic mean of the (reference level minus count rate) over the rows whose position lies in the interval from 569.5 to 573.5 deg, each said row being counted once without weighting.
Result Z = 0.03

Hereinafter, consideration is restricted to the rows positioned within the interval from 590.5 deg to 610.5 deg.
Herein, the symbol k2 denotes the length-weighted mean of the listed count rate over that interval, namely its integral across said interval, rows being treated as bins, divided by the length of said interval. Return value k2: 1.17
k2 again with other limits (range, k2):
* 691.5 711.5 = 0.88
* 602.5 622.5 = 1.19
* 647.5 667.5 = 1.21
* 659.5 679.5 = 1.15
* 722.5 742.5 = 1.25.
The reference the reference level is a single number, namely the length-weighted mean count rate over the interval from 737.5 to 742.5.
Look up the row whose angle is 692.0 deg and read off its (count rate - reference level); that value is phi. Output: -0.46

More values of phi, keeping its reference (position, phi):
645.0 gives -0.01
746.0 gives -0.02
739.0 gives 0.00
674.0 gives -0.12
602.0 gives -0.08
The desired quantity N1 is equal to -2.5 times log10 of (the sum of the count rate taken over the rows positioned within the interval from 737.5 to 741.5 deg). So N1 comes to -1.7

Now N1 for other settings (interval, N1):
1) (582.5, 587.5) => -1.9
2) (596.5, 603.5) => -2.3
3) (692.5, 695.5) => -0.9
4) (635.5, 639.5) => -1.7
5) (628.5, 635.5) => -2.3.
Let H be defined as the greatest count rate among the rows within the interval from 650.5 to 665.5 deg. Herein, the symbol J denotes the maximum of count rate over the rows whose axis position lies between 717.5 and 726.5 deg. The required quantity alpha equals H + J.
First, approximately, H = 1.23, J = 1.26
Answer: 2.49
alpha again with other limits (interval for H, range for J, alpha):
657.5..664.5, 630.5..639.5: 2.44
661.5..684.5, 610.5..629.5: 2.47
